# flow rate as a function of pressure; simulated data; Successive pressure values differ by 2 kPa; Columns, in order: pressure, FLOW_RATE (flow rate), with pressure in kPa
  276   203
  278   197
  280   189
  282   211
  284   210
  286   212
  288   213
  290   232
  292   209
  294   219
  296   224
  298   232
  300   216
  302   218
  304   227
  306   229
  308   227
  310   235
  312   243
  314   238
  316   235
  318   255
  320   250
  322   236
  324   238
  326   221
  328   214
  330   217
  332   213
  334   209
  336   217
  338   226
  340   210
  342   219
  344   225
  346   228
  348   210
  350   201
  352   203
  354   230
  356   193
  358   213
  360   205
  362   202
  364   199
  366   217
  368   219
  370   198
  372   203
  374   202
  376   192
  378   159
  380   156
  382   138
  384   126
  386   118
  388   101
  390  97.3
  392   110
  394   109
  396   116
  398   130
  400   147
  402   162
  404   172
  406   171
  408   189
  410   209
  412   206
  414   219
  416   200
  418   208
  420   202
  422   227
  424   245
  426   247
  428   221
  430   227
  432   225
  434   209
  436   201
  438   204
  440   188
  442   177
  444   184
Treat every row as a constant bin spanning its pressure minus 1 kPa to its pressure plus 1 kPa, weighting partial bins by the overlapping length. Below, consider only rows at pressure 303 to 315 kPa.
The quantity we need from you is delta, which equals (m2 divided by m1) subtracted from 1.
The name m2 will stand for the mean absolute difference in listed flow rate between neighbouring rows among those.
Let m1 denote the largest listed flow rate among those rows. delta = 0.98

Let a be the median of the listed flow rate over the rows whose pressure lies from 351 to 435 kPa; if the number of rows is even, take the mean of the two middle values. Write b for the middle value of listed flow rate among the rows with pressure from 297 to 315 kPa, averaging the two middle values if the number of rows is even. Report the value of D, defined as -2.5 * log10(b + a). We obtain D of -6.58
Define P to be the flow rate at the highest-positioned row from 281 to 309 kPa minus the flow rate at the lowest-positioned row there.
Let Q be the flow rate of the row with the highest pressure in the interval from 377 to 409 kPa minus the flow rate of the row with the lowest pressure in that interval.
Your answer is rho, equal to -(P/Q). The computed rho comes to -1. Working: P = 16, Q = 30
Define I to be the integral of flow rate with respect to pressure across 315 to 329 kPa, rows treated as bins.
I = 3298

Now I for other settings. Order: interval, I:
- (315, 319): 980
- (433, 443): 1958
